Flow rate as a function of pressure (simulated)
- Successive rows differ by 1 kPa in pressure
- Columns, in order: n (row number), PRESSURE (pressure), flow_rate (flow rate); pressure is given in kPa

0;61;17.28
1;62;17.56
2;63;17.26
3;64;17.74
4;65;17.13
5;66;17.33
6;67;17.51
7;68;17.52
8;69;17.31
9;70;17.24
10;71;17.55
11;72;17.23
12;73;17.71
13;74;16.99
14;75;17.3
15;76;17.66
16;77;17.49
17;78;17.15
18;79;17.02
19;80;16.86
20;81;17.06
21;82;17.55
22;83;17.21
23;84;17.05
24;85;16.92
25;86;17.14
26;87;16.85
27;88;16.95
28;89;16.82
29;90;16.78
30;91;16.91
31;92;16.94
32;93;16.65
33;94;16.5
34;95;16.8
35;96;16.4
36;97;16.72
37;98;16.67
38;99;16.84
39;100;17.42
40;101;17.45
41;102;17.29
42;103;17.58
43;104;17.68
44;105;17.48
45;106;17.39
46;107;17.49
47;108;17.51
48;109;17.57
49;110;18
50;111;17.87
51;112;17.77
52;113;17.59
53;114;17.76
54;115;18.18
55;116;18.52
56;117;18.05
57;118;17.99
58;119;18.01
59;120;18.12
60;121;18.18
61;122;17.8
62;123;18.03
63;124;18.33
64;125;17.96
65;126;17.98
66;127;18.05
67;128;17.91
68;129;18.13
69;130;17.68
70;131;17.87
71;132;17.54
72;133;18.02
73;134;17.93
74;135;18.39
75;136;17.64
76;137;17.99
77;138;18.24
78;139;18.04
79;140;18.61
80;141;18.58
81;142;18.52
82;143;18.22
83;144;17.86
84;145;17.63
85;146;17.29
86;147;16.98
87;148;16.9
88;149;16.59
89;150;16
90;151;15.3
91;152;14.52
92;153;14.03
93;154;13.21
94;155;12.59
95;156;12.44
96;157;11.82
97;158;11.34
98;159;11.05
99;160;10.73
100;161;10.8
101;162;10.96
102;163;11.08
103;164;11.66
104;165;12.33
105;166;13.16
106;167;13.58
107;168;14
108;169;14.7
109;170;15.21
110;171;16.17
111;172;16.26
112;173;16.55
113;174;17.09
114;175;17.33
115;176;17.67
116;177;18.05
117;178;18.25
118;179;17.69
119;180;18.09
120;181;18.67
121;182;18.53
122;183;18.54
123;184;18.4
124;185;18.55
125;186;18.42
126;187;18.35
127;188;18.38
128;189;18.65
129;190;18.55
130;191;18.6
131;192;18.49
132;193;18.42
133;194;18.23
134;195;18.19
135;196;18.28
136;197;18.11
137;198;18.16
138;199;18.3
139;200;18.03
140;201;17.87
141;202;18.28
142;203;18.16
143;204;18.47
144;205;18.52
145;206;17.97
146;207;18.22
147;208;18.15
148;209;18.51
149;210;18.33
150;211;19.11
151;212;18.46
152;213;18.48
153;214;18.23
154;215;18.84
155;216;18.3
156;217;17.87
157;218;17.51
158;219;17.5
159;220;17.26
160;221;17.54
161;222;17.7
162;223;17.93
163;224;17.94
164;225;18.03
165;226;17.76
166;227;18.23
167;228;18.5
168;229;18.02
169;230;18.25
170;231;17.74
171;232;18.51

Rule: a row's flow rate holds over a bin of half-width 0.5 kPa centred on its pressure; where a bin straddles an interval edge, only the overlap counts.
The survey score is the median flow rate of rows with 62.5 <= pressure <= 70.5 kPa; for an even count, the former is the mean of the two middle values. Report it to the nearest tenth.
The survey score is 17.3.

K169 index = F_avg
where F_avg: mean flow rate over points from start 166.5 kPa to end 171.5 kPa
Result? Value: 14.7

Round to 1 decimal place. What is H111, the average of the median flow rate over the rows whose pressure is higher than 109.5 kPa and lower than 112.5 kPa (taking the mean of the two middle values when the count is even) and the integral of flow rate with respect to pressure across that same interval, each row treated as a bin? 35.8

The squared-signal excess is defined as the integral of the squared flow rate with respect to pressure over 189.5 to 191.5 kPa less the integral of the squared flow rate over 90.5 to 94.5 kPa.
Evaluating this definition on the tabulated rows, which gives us -432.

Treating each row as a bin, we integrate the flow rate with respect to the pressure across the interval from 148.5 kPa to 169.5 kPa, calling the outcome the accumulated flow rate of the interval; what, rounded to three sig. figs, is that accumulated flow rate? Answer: 272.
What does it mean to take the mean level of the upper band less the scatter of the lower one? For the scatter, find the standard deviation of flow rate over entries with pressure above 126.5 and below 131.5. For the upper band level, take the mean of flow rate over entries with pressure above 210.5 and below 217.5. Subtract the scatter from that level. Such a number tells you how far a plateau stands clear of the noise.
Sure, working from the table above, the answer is 18.3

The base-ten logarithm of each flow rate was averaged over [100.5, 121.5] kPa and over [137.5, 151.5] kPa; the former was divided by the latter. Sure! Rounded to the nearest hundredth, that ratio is 1.01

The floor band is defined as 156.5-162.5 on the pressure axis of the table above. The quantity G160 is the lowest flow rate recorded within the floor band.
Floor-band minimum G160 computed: 10.73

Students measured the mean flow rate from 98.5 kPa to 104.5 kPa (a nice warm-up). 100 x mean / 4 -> 434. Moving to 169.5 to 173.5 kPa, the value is 401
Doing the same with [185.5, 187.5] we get 460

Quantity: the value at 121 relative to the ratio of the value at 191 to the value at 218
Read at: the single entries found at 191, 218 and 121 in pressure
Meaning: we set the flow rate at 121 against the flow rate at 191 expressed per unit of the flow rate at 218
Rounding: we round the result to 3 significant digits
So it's 17.1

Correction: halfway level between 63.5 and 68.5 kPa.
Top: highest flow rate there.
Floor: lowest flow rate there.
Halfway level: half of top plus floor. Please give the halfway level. 17.4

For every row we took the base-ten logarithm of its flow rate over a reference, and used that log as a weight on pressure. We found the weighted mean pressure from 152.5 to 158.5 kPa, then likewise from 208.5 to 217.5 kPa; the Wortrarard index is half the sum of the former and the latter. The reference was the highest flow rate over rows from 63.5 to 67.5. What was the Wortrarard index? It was 184.2 kPa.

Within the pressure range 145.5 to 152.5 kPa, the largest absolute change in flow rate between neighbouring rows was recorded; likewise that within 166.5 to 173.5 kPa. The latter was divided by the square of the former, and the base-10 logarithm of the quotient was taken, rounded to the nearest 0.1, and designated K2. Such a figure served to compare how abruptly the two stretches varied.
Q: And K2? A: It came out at 0.2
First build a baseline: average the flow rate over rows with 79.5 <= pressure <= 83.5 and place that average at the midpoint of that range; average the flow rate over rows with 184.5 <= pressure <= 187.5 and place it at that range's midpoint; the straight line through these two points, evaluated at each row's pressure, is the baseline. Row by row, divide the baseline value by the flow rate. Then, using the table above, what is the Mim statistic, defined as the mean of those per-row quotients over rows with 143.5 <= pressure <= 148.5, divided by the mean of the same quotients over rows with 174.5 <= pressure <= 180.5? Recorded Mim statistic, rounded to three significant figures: 1.01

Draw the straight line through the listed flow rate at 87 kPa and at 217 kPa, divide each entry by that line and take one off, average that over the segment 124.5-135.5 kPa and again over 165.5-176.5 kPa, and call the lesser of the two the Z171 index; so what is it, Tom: -0.11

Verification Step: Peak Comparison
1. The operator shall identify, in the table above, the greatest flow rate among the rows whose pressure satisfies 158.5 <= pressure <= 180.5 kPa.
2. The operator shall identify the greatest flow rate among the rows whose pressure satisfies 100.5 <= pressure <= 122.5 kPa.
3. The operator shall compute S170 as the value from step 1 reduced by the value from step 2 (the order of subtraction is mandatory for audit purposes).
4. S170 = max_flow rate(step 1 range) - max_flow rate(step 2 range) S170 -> -0.3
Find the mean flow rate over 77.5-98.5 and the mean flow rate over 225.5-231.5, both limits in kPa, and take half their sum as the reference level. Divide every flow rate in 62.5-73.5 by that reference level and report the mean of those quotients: 1.00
